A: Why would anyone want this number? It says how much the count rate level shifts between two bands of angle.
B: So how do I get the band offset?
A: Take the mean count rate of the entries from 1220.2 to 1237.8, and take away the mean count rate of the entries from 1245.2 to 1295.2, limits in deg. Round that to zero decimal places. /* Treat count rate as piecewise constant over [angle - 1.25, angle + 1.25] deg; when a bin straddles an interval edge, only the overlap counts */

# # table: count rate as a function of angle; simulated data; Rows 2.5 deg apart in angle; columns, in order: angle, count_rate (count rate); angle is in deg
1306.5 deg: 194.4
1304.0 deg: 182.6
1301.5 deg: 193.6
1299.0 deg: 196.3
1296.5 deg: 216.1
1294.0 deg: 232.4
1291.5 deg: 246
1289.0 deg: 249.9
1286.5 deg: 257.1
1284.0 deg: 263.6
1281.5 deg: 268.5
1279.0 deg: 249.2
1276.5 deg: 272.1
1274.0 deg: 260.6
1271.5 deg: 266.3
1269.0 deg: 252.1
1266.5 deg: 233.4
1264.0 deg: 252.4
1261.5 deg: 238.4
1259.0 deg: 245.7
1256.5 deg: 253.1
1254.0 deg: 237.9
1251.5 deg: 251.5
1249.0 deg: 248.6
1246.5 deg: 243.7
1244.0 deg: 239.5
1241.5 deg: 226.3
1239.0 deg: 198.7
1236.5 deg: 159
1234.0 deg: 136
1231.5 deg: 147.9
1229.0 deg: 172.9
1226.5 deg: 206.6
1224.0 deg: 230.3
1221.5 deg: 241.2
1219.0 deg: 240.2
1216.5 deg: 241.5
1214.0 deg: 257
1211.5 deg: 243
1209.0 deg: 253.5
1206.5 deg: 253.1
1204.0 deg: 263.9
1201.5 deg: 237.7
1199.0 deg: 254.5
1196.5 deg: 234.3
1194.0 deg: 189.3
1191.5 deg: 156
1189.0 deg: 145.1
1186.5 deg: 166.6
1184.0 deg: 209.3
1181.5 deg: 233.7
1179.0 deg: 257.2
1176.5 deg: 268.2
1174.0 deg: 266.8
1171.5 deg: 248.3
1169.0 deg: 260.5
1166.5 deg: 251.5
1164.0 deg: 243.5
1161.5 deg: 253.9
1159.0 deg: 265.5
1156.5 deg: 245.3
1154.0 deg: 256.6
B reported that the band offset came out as -66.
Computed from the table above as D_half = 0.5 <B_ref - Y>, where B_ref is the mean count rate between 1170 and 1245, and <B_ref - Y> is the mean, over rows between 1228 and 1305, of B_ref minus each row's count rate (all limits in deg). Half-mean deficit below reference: -5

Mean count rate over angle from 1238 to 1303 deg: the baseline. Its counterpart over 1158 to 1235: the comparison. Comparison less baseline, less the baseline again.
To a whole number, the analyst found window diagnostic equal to -257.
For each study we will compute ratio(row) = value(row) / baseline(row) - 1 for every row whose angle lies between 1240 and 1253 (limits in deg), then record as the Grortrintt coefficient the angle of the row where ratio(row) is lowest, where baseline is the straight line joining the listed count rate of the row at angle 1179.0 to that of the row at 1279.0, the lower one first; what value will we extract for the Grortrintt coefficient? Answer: 1241.5 deg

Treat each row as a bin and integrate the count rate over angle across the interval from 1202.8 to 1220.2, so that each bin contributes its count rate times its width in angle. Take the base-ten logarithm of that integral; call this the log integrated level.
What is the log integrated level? 3.64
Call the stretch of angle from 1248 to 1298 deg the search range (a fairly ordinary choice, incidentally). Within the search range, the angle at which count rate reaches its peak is 1276.5 deg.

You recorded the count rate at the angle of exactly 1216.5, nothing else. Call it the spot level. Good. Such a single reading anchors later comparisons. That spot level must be 241.5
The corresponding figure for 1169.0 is 260.5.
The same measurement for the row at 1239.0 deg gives 198.7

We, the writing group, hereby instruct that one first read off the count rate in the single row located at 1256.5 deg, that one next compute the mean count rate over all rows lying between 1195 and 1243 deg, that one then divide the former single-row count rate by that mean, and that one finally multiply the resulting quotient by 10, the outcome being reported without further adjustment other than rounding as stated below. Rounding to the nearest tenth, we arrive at 11.5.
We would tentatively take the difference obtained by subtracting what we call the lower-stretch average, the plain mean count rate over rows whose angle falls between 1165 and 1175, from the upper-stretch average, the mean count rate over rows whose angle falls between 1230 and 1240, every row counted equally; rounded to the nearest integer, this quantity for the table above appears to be -96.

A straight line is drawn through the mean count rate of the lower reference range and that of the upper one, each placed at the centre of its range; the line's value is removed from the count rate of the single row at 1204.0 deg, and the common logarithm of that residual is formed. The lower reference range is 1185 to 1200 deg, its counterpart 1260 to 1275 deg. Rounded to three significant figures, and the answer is 1.81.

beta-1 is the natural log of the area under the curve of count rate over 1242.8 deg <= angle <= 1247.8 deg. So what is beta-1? 7.1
